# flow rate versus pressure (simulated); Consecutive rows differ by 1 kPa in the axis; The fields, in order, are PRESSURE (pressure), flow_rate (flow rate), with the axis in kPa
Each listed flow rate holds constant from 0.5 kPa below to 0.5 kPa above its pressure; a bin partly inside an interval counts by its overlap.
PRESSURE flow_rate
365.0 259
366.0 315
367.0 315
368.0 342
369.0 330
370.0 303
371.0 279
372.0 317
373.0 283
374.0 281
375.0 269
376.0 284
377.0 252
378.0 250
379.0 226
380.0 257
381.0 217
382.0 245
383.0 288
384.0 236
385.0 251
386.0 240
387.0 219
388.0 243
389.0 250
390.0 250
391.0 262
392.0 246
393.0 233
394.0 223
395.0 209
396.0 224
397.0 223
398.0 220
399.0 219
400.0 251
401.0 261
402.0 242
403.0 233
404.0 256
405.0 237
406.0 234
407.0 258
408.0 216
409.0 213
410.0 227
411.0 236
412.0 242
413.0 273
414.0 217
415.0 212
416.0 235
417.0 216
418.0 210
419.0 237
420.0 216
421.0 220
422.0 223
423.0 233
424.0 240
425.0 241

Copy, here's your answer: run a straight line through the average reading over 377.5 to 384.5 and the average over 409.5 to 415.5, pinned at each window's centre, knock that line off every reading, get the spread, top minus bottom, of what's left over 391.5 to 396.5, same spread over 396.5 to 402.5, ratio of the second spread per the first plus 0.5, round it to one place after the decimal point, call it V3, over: 1.7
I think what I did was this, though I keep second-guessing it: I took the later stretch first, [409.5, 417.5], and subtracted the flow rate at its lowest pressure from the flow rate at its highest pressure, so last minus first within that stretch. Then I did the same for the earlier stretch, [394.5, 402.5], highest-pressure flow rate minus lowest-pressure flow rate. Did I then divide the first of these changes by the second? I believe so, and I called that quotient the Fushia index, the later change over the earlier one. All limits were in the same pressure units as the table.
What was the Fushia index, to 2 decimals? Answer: -0.33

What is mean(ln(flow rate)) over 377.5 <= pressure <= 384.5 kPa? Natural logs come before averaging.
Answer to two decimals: 5.50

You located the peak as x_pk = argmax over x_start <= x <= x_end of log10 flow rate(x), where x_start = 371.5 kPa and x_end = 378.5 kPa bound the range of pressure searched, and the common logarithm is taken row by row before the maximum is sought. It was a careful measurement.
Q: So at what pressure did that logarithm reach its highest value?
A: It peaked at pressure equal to 372.0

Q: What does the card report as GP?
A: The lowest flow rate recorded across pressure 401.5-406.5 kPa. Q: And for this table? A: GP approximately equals 233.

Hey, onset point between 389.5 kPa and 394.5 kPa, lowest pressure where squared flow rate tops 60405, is 390.0 kPa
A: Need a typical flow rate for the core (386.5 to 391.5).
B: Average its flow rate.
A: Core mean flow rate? 245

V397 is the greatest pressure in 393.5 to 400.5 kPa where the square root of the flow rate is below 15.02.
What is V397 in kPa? 399.0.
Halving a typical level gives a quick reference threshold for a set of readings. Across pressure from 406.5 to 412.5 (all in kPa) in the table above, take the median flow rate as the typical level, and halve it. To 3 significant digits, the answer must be 116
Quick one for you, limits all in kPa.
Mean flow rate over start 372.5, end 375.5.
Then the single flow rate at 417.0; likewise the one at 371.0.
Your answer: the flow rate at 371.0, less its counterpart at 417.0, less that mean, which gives -215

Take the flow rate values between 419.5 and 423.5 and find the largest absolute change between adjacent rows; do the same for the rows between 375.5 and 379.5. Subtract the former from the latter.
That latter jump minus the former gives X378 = 22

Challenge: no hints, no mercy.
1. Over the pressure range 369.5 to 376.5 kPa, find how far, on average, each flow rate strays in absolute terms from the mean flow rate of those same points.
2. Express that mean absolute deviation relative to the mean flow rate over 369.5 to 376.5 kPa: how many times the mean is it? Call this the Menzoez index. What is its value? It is 0.044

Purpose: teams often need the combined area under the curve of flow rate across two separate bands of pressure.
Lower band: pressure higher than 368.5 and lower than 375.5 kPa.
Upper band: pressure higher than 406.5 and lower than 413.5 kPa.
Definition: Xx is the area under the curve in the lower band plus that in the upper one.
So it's 3727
